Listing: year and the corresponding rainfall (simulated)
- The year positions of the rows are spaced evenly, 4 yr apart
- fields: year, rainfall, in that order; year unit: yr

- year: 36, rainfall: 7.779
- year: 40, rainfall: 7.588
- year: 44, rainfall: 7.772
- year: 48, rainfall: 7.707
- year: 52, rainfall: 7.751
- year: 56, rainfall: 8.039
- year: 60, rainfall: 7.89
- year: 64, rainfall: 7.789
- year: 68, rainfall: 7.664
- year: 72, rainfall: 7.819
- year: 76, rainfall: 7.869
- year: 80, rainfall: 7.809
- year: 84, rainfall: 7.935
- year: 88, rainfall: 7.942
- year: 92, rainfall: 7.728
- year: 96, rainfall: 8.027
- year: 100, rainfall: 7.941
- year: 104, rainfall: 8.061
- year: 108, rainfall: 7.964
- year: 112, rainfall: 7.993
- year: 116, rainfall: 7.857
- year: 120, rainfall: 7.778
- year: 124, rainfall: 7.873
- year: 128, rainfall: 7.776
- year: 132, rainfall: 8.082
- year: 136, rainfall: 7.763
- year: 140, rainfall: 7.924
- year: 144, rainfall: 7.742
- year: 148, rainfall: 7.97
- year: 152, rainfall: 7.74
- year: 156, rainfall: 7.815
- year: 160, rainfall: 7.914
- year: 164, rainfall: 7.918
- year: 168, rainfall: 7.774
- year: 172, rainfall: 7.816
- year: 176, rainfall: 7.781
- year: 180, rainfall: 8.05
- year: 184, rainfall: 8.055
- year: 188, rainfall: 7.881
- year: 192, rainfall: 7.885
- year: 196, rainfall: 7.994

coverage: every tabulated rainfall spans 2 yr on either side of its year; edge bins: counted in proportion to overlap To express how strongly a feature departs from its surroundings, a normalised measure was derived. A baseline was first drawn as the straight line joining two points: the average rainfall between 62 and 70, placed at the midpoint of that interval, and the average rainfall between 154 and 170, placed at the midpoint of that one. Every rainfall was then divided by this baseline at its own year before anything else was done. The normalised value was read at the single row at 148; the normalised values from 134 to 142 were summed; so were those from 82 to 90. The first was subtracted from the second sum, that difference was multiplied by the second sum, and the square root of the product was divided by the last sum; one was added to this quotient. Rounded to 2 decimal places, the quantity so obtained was 1.69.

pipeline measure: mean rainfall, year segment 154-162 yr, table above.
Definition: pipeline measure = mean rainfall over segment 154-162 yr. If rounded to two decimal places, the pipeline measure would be 7.86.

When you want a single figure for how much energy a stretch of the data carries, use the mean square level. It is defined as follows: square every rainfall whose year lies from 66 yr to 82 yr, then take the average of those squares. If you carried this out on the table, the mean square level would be 60.7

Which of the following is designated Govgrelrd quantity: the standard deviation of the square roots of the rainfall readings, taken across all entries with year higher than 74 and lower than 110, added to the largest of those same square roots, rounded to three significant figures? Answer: 2.86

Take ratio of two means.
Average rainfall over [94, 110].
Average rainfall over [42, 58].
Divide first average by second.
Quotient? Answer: 1.023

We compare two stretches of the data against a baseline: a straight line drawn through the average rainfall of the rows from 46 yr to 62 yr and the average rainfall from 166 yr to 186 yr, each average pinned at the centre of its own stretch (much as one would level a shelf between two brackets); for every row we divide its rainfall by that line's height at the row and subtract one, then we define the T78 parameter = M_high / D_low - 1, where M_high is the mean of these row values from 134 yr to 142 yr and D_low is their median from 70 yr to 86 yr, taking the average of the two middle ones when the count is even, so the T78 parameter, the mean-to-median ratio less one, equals 2.4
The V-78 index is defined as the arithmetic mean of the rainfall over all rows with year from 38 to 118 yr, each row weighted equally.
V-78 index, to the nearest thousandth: 7.857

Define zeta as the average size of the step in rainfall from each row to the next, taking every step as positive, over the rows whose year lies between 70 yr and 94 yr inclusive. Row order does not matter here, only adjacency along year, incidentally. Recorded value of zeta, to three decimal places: 0.091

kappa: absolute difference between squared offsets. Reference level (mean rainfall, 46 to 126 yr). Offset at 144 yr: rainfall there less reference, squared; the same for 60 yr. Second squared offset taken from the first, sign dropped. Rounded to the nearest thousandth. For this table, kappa 0.017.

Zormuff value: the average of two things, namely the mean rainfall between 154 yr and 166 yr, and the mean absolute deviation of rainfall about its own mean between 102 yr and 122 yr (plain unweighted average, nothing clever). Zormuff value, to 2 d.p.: 3.99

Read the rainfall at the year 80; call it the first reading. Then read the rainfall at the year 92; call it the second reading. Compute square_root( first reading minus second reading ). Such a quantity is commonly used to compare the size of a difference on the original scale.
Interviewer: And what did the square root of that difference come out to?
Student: 0.28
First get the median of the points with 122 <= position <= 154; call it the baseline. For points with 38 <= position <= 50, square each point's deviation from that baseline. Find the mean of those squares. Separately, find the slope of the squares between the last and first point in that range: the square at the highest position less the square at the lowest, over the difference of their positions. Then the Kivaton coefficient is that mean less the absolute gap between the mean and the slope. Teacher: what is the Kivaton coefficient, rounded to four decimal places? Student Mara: -0.0053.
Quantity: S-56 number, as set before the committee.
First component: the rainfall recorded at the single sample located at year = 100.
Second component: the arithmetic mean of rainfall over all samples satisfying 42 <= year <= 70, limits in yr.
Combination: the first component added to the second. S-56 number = 15.74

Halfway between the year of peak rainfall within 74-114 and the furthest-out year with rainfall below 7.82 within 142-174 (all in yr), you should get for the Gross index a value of 138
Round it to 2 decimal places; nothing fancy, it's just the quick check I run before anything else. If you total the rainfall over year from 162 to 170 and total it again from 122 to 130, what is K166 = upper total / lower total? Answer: 1.00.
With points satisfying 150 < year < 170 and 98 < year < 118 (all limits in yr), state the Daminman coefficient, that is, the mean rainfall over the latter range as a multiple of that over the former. 1.02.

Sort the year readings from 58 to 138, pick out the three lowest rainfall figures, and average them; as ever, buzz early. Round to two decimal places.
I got 7.72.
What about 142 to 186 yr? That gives 7.75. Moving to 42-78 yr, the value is 7.71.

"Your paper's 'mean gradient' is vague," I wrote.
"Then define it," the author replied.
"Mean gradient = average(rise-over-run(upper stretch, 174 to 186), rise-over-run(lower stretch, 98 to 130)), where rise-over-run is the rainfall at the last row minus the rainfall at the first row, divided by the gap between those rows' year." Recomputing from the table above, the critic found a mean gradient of 0.014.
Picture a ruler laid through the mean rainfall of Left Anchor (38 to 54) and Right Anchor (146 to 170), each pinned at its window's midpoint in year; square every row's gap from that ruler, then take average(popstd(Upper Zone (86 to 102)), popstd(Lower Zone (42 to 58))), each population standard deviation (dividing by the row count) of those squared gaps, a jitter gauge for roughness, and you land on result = 0.033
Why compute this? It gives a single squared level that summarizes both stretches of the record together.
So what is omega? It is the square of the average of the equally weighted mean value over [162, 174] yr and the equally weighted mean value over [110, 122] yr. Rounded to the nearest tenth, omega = 61.7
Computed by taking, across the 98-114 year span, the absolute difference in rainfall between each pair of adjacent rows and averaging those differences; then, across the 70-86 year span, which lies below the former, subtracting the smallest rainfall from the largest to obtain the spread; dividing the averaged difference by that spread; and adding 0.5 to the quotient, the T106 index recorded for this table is 1.2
